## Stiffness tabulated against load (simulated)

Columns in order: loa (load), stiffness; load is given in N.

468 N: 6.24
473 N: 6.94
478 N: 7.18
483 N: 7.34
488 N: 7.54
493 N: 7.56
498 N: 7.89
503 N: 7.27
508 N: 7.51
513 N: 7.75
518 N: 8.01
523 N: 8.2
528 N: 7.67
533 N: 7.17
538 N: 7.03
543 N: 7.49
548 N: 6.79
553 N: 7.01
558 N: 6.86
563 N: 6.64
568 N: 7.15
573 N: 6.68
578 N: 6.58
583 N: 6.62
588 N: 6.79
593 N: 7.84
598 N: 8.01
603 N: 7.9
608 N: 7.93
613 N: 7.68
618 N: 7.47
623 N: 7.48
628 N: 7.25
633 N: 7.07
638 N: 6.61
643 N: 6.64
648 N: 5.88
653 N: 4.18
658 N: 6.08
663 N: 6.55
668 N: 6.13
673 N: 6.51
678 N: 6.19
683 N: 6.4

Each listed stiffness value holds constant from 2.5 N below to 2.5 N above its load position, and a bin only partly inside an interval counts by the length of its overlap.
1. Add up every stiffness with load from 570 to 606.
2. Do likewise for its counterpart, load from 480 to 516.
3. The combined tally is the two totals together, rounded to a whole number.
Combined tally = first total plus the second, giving 103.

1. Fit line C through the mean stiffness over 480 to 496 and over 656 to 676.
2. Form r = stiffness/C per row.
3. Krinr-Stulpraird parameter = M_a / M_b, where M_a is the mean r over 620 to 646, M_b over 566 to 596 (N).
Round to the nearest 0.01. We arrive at 1.06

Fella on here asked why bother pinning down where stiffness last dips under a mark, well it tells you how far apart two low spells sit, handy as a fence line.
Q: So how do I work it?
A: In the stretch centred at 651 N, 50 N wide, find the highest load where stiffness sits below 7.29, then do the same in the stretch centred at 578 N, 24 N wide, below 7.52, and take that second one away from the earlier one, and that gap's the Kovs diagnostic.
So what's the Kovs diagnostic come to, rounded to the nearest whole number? 85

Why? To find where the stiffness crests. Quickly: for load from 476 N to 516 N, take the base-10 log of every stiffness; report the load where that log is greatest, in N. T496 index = 498 N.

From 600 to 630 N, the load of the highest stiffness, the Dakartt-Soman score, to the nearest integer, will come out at 608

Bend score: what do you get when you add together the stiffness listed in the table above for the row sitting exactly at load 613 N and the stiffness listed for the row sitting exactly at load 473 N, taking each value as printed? 14.6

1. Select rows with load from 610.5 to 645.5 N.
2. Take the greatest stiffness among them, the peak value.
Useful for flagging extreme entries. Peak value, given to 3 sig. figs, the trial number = 7.68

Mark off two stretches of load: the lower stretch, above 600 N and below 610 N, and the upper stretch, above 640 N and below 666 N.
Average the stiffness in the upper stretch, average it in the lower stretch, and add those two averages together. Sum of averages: 13.8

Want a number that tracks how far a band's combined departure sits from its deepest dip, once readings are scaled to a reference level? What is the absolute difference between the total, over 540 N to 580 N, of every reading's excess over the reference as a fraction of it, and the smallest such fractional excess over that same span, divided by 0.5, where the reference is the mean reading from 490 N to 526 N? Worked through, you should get 1.4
